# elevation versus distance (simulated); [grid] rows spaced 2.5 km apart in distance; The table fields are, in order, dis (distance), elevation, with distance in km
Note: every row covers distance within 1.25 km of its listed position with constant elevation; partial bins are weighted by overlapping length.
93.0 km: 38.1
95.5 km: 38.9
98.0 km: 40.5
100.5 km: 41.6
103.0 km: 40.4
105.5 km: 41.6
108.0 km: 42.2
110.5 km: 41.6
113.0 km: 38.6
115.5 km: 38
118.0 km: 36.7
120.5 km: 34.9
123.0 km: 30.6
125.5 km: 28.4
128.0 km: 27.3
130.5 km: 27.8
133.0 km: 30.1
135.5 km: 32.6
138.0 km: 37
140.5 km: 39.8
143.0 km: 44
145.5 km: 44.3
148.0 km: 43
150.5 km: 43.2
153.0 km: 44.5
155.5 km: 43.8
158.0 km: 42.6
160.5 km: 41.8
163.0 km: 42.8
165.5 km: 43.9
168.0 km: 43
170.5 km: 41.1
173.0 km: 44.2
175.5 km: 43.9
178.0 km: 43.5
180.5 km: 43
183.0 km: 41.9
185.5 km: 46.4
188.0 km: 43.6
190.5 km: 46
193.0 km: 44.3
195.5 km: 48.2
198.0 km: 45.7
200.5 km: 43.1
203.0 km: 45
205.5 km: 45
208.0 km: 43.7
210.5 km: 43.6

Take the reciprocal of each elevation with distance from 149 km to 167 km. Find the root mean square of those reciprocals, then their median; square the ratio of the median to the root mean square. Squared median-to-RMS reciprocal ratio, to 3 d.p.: 1.000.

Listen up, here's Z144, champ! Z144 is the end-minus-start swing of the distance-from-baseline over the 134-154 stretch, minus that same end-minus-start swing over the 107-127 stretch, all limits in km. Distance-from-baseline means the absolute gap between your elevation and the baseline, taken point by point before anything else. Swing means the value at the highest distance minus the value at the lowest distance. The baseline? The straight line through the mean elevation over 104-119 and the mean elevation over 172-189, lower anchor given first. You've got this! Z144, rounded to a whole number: -16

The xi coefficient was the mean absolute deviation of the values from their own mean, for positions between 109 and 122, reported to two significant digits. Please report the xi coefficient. 1.7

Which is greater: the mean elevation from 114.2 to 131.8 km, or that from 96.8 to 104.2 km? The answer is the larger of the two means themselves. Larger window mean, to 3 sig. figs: 40.8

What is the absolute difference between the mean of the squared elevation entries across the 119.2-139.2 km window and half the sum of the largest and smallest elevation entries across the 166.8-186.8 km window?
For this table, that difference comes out 933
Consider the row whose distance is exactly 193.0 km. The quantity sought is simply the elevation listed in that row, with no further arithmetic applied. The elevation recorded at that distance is 44.3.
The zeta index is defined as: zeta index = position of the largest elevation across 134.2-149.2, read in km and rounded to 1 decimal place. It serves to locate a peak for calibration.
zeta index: 145.5 km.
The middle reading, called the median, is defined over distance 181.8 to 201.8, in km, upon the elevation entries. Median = 45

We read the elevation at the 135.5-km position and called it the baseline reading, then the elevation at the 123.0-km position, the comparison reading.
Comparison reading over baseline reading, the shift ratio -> 0.939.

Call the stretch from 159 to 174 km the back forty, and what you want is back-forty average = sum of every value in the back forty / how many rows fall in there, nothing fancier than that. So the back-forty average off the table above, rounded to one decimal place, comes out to 42.8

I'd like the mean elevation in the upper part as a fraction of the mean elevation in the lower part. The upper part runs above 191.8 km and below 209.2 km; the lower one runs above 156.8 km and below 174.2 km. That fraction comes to 1.05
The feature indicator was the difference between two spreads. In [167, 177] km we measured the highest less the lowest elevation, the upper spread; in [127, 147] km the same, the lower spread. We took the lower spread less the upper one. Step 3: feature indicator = 14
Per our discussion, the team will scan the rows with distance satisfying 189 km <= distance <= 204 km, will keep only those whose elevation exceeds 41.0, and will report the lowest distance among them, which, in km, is 190.5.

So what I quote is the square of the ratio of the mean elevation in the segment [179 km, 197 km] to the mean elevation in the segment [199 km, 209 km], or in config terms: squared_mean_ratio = 1.0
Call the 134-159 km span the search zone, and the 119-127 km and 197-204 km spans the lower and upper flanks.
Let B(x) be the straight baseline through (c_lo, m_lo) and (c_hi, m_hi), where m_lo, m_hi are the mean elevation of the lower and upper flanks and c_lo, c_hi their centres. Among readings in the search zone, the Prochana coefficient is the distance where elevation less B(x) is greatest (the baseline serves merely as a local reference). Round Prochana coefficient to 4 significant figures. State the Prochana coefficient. 143.0 km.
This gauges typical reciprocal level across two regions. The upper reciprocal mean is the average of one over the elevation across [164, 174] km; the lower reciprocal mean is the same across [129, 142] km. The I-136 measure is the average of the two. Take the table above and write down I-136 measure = 0.0268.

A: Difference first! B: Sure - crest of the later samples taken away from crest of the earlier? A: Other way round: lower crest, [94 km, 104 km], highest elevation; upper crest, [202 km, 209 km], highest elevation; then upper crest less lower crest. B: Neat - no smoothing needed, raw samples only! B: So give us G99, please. 3.4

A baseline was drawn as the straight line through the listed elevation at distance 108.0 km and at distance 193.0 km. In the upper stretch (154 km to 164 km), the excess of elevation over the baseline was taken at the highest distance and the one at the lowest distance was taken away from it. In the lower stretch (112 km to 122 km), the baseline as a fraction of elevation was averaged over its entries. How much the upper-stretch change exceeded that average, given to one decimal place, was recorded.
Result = -2.3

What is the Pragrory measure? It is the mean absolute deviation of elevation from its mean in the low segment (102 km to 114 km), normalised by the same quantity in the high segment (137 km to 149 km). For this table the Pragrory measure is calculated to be 0.43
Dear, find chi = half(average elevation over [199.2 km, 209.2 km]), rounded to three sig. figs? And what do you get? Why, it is 22.1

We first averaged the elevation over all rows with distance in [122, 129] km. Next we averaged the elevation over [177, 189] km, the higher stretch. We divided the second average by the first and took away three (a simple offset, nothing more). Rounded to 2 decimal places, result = -1.48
